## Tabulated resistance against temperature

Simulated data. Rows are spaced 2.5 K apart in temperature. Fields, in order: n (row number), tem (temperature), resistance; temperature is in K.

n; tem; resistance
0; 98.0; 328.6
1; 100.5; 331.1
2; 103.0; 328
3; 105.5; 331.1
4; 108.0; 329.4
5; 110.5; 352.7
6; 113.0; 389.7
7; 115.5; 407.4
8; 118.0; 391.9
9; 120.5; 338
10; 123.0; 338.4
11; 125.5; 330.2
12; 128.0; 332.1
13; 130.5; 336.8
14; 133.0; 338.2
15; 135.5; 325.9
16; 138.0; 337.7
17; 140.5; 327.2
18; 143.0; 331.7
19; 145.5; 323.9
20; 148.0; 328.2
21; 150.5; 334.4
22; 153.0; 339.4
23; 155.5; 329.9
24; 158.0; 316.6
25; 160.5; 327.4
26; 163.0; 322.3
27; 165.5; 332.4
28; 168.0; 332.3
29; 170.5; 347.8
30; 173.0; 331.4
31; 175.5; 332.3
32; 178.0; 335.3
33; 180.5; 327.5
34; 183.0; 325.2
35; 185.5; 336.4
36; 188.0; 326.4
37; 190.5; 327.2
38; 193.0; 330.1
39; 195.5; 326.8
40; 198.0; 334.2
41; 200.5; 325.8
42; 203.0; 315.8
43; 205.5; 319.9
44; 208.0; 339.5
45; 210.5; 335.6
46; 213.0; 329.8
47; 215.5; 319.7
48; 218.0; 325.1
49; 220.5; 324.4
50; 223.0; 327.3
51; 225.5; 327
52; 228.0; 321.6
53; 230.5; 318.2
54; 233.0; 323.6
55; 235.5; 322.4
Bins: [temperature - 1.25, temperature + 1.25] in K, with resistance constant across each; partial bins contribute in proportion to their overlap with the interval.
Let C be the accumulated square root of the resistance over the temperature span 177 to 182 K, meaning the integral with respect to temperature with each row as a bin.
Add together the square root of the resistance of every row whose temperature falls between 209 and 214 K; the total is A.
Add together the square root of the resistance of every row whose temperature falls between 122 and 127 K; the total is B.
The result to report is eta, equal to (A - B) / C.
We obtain -0.001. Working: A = 36.5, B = 36.6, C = 91.0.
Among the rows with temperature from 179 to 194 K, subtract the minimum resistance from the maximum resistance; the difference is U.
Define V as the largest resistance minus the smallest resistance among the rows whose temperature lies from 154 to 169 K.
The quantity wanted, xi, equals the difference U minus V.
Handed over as -5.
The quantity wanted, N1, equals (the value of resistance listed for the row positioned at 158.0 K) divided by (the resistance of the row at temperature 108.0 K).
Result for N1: 0.96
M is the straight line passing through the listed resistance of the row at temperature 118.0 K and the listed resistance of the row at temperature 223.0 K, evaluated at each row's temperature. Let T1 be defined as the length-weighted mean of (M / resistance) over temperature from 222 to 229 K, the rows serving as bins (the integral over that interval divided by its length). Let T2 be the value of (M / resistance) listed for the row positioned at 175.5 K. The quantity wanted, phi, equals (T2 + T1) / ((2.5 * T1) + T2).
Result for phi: 0.5800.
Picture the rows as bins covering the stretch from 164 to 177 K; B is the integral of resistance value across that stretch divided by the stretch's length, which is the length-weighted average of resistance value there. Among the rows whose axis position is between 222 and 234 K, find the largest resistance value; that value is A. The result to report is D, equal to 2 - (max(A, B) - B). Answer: 2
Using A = 327.3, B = 335.0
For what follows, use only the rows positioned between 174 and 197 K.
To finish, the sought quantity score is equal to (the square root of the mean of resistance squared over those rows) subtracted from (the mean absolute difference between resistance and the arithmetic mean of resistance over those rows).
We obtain -326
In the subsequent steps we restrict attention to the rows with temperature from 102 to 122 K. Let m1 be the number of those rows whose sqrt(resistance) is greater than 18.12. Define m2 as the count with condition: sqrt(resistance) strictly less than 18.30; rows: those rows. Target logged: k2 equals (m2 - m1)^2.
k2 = 16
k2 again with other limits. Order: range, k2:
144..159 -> 4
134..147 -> 4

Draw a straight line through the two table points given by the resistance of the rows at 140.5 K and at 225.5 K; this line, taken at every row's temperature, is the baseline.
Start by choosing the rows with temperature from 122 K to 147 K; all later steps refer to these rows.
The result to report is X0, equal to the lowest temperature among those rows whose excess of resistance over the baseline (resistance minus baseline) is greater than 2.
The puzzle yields 123.0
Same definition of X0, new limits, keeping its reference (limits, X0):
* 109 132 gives 110.5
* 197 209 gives 198.0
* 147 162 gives 150.5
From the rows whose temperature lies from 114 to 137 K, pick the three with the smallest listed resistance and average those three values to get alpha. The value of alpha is 329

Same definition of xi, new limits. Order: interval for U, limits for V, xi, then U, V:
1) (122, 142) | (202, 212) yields -11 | 12.5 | 24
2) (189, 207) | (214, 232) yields 9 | 18.4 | 9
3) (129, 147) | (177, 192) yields 3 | 14.3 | 11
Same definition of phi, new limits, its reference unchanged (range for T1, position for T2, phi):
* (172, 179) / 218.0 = 0.5651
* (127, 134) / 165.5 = 0.5656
